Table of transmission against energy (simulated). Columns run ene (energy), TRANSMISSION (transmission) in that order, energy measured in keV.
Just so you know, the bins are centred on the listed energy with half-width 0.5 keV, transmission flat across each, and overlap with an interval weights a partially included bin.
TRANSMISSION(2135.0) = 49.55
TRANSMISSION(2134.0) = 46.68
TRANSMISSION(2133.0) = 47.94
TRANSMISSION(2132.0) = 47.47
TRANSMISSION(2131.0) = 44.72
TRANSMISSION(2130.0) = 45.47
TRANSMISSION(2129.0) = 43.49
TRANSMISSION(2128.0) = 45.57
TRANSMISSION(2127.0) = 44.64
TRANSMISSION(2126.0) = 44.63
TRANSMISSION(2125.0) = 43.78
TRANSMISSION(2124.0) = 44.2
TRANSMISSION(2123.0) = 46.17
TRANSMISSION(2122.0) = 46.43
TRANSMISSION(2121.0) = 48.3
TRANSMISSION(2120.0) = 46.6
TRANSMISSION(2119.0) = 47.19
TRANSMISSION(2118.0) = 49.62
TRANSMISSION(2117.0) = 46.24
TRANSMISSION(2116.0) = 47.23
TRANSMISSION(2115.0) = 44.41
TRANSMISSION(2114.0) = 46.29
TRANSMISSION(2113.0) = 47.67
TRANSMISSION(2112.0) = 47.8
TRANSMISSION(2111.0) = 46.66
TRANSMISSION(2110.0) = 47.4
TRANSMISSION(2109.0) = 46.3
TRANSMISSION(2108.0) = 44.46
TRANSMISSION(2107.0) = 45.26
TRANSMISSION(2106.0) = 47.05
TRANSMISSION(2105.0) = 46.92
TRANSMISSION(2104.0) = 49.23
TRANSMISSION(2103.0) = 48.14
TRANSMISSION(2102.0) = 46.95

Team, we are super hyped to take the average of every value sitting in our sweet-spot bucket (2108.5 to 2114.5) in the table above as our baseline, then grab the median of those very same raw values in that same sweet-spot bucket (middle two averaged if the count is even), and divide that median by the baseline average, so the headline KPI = 1.00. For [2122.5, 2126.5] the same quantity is 0.99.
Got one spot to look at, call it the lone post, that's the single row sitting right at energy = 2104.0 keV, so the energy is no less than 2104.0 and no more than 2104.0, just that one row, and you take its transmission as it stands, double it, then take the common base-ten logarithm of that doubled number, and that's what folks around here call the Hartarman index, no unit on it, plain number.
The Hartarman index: 1.99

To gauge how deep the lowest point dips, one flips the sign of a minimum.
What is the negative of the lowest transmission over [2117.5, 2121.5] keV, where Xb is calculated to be -46.6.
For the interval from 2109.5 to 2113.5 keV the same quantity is -46.7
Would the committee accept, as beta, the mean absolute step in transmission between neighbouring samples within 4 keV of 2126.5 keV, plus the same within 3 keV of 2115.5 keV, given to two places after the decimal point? 3.27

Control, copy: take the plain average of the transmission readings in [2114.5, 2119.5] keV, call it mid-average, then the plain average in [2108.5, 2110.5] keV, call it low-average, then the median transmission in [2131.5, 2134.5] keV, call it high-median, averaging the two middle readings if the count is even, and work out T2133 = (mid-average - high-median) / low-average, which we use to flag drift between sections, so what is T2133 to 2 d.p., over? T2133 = -0.01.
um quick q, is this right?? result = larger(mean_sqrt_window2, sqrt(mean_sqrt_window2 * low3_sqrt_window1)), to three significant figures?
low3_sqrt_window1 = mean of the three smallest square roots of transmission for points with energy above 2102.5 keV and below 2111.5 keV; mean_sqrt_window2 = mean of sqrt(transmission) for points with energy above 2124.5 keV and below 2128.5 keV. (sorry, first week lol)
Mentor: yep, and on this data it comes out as 6.71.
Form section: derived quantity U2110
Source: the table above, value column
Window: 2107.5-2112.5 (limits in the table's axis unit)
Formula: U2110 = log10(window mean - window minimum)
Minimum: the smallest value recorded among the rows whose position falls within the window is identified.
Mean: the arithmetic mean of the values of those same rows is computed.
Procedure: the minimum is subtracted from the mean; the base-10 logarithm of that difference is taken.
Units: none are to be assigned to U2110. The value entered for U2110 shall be 0.315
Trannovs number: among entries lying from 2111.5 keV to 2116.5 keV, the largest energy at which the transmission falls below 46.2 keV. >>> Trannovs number 2115.0 keV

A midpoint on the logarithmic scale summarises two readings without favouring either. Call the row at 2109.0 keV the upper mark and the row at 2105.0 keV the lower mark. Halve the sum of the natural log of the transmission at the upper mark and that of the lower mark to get 3.84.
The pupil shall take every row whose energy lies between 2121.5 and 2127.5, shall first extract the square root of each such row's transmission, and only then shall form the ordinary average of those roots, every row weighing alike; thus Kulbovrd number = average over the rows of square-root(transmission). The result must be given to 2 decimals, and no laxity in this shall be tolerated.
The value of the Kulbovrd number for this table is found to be 6.71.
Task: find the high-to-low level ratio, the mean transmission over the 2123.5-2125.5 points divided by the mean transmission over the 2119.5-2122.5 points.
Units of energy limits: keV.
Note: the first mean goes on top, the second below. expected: 0.93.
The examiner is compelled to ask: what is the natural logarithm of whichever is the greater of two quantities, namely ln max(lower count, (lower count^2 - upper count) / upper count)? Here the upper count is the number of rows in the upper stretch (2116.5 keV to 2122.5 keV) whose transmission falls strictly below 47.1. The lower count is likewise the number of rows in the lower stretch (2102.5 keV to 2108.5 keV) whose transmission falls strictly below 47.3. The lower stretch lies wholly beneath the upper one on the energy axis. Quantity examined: 1.47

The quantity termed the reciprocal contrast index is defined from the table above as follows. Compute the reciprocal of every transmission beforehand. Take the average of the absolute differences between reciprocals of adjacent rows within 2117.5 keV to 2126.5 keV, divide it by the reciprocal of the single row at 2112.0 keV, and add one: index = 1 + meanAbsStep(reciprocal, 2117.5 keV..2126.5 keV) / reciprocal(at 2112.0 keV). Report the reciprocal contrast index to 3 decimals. 1.028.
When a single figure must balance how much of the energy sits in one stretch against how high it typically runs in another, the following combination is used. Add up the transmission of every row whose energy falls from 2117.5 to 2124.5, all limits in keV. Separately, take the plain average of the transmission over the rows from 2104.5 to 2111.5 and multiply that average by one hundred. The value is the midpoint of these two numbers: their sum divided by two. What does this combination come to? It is 2479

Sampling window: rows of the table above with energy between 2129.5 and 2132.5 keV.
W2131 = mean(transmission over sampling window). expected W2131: 45.9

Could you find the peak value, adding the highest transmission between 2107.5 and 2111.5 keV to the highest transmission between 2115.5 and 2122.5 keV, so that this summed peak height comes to 97.0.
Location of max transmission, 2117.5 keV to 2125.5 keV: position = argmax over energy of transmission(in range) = 2118.0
